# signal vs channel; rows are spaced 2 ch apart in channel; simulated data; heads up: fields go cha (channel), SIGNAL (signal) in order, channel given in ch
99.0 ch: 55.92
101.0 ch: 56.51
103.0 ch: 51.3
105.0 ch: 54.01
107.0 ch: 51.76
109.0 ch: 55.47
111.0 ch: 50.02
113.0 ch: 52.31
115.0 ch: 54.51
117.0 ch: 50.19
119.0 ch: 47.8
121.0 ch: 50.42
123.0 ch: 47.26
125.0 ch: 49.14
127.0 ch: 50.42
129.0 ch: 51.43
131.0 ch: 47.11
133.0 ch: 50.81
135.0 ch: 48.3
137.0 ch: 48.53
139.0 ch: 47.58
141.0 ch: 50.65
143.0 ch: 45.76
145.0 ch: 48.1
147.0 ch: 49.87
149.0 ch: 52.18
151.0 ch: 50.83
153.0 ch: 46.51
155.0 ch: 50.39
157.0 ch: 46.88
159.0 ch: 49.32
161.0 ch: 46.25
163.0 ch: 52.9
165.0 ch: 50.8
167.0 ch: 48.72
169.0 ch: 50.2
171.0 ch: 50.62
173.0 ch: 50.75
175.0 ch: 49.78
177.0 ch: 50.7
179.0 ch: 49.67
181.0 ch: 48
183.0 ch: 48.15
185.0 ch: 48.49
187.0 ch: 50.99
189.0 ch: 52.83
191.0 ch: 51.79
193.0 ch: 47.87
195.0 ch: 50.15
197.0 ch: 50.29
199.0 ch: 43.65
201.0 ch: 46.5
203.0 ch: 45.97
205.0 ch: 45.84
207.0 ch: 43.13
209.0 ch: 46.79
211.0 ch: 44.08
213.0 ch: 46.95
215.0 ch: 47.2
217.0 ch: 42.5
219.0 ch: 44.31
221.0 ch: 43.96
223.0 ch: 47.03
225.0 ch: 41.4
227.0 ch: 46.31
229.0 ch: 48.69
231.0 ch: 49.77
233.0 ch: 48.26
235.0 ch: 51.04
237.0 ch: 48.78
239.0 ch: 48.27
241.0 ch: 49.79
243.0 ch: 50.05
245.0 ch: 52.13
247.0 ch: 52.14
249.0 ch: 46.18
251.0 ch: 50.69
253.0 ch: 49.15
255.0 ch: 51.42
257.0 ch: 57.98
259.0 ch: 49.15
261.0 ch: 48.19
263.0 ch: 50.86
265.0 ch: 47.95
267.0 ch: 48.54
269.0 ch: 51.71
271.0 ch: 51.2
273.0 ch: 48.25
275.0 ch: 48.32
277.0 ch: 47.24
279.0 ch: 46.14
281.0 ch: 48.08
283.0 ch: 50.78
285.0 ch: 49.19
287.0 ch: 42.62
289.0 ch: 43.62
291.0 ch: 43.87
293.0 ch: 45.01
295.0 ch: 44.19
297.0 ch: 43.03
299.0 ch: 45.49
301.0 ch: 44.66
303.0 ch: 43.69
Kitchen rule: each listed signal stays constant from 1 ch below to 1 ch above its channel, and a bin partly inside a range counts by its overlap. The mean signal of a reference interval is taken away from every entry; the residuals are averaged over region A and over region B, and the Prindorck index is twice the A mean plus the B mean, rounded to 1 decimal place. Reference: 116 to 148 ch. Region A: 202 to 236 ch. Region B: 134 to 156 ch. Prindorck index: -5.8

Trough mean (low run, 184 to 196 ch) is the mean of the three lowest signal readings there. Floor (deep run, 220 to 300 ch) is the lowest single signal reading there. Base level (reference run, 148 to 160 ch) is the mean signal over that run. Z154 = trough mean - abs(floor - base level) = 40.9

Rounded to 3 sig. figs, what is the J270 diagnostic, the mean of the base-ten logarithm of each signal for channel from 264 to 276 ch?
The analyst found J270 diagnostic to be 1.69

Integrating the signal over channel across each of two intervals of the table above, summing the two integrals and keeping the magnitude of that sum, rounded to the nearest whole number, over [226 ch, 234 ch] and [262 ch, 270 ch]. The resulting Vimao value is 784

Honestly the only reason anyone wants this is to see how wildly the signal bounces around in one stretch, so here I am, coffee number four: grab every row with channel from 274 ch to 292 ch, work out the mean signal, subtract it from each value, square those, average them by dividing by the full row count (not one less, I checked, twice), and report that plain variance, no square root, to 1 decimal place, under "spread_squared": 6.9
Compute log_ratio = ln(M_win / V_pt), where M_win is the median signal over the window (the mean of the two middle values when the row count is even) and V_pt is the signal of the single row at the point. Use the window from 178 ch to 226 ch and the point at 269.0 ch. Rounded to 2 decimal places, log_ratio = -0.10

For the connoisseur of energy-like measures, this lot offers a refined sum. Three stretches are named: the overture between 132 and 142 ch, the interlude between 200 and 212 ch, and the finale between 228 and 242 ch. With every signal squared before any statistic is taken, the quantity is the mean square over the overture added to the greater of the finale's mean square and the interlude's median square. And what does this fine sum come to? 4844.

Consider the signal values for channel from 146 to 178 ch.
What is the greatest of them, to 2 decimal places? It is 52.90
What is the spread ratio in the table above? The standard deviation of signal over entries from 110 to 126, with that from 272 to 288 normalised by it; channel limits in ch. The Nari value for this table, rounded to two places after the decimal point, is 1.03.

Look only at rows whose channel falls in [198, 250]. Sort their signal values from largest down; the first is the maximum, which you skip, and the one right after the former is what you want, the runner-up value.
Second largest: 52.13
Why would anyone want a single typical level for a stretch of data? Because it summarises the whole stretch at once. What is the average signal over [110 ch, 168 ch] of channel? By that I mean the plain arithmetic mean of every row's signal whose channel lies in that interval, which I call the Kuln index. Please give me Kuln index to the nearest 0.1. 49.5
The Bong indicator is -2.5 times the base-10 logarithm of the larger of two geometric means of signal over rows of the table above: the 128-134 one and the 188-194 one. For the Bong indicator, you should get -4.26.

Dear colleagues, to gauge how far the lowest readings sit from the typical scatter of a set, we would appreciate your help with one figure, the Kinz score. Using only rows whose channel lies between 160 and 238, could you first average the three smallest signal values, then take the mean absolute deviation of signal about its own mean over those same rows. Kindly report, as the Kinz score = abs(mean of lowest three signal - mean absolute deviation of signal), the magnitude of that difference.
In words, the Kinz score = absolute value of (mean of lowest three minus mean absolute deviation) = 40.0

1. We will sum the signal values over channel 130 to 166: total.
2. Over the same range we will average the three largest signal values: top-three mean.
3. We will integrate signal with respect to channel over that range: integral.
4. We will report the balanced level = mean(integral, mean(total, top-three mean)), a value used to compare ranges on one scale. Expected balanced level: 1116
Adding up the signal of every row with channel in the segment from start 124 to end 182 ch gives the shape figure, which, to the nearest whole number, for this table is 1432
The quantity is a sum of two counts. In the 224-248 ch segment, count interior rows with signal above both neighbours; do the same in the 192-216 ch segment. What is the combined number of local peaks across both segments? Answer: 5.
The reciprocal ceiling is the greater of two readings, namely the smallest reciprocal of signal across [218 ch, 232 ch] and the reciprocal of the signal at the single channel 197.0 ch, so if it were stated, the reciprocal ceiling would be 0.0201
